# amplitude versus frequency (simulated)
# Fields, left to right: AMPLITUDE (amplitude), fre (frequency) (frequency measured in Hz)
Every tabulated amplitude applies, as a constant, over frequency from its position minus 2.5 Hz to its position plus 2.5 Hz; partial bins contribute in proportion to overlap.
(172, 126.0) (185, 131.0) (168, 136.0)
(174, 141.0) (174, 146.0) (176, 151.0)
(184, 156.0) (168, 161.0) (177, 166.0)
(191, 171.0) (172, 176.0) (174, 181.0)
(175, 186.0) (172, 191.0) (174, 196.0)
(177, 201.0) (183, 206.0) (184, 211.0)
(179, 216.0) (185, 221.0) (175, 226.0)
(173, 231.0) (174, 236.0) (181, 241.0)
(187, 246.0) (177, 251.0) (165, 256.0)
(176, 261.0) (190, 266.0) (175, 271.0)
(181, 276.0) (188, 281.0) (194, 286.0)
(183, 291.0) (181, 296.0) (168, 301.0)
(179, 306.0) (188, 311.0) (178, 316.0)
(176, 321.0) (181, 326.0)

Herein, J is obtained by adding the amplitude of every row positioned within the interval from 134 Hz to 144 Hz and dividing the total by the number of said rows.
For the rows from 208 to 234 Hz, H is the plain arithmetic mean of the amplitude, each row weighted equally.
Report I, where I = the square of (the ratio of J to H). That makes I 0.91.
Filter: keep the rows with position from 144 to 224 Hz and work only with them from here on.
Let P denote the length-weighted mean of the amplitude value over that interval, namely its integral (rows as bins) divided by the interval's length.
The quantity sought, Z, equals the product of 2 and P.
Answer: 356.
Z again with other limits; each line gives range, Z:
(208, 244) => 358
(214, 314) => 360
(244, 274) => 356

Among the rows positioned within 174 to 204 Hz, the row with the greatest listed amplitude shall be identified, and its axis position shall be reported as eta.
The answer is 201.0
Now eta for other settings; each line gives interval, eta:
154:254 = 171.0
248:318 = 286.0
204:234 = 221.0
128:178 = 171.0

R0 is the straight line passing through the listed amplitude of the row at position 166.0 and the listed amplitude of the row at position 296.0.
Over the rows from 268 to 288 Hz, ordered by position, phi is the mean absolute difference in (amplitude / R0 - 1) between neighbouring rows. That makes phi 0.034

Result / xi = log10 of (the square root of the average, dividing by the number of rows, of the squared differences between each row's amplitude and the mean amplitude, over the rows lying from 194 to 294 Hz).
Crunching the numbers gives 0.83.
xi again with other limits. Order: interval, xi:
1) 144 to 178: 0.86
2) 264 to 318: 0.85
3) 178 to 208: 0.55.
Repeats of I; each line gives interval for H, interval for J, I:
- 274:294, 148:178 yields 0.91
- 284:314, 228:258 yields 0.94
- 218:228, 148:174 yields 0.99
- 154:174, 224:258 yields 0.96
